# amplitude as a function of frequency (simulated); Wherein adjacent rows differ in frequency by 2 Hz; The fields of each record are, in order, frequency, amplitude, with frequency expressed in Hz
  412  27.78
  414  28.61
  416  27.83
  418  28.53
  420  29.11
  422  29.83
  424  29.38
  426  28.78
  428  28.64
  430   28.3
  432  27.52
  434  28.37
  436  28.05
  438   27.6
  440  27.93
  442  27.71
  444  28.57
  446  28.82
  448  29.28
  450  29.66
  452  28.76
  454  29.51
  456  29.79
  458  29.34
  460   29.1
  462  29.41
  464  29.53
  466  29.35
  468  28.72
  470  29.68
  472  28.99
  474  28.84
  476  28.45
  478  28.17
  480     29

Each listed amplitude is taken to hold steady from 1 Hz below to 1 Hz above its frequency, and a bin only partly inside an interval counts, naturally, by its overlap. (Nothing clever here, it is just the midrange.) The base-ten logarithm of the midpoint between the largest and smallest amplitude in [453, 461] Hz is 1.47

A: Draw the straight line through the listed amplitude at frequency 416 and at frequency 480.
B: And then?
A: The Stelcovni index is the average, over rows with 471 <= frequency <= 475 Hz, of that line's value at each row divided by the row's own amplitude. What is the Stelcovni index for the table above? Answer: 1.00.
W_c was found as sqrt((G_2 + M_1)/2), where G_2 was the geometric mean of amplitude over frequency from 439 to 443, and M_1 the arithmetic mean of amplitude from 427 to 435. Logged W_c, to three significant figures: 5.29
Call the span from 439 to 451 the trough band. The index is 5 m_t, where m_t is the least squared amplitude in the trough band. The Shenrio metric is 3839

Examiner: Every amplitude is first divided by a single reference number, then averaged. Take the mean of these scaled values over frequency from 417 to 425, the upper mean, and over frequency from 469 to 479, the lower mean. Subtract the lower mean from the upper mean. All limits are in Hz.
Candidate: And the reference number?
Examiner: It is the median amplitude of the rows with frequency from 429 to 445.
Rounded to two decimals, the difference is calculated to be 0.01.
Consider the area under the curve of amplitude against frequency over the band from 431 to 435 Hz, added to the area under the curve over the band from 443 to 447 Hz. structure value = 227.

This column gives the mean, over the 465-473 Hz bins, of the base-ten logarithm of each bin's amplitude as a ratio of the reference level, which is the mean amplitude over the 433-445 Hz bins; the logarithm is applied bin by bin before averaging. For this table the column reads 0.0174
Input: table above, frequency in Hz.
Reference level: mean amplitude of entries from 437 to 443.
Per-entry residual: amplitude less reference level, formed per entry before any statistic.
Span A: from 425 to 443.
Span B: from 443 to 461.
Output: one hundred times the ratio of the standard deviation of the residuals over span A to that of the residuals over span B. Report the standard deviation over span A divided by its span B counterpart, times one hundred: 107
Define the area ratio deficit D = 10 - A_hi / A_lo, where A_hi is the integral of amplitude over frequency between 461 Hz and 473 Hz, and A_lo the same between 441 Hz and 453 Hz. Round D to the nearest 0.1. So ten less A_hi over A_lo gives 9.0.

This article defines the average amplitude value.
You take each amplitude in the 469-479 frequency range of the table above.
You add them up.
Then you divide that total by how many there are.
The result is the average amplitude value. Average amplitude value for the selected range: 28.8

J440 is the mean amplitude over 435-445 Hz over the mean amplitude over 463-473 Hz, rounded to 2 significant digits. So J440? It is 0.96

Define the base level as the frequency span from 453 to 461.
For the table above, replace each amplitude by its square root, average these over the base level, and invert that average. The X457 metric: 0.184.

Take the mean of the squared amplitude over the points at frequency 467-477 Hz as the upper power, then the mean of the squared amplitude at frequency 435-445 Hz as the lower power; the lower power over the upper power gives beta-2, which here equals 0.934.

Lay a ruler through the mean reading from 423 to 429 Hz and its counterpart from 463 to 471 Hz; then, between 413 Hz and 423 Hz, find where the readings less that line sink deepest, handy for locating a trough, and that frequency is 416 Hz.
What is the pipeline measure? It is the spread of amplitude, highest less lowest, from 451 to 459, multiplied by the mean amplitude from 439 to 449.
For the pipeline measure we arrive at 29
